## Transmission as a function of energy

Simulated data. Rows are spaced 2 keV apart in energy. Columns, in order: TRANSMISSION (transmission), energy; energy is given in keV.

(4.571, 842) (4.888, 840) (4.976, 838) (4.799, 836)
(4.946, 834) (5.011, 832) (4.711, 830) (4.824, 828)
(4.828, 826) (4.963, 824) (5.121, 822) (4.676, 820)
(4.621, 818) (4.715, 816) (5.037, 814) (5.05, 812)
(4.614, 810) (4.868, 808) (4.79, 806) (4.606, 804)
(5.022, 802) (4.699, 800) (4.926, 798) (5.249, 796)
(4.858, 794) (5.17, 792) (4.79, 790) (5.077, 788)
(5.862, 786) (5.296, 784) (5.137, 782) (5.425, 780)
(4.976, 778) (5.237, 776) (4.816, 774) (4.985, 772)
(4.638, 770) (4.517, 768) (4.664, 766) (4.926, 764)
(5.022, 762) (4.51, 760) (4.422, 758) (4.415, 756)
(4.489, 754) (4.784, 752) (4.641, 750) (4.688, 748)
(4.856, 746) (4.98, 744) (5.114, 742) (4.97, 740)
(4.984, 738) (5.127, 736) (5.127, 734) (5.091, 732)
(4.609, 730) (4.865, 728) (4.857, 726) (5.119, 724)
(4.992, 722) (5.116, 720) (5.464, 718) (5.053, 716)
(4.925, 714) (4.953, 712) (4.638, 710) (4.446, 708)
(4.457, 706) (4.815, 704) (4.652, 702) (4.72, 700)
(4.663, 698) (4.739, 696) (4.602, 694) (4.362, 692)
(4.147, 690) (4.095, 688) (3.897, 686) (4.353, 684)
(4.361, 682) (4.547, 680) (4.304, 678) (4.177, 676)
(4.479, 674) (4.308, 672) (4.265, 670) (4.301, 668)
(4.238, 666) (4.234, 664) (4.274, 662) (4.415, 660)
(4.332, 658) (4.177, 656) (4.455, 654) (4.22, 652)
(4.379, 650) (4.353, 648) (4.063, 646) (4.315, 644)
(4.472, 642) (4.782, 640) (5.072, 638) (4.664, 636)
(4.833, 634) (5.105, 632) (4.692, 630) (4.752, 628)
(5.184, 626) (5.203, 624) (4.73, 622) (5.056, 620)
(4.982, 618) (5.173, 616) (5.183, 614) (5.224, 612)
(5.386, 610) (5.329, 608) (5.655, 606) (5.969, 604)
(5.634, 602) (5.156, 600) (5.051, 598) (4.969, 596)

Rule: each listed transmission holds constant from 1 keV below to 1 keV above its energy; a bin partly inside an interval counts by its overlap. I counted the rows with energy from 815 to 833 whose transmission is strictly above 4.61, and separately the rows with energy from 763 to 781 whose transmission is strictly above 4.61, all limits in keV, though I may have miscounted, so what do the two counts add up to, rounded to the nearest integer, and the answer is 17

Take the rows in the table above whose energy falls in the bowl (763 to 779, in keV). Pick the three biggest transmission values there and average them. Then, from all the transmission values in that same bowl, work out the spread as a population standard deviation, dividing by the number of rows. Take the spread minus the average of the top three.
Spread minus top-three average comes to -4.85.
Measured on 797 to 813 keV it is -4.84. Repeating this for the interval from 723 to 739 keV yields -4.95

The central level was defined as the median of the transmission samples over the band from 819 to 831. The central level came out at 4.8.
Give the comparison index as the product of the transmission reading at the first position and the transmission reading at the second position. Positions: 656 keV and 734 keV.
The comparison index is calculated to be 21.4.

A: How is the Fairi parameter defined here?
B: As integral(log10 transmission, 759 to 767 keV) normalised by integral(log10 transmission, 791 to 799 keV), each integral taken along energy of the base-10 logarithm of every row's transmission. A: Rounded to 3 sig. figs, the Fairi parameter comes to 0.966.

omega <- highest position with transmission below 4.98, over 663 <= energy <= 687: 686 keV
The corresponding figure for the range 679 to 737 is 730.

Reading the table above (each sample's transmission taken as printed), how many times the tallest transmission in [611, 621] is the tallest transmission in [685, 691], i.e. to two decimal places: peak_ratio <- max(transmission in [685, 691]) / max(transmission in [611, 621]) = 0.79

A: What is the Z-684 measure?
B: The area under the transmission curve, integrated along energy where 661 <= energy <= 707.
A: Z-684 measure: 202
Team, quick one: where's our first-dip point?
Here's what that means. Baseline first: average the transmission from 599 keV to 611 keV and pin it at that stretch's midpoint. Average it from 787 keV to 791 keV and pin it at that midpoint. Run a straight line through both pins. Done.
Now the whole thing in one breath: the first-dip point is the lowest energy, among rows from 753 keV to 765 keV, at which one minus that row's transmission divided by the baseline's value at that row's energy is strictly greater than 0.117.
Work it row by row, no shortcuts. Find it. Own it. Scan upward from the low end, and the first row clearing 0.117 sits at 756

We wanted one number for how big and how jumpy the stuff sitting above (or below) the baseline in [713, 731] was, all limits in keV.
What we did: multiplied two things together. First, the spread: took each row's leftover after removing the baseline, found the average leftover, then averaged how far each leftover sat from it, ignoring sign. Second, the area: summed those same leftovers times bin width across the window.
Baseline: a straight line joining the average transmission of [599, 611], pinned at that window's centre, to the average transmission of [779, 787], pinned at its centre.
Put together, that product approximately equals -1.4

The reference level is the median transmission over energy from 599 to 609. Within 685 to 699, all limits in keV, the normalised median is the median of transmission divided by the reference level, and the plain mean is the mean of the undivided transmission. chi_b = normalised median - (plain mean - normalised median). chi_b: -2.81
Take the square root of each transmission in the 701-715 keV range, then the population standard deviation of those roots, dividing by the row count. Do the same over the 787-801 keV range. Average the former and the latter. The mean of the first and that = 0.043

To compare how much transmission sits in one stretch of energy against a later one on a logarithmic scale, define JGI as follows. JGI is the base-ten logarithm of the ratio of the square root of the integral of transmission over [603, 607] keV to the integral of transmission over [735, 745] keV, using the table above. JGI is -1.02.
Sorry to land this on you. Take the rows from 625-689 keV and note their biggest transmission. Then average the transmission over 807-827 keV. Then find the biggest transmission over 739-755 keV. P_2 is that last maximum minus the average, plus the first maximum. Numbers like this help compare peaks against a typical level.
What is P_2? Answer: 5.4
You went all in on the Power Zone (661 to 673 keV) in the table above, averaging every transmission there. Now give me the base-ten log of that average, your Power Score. 0.63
